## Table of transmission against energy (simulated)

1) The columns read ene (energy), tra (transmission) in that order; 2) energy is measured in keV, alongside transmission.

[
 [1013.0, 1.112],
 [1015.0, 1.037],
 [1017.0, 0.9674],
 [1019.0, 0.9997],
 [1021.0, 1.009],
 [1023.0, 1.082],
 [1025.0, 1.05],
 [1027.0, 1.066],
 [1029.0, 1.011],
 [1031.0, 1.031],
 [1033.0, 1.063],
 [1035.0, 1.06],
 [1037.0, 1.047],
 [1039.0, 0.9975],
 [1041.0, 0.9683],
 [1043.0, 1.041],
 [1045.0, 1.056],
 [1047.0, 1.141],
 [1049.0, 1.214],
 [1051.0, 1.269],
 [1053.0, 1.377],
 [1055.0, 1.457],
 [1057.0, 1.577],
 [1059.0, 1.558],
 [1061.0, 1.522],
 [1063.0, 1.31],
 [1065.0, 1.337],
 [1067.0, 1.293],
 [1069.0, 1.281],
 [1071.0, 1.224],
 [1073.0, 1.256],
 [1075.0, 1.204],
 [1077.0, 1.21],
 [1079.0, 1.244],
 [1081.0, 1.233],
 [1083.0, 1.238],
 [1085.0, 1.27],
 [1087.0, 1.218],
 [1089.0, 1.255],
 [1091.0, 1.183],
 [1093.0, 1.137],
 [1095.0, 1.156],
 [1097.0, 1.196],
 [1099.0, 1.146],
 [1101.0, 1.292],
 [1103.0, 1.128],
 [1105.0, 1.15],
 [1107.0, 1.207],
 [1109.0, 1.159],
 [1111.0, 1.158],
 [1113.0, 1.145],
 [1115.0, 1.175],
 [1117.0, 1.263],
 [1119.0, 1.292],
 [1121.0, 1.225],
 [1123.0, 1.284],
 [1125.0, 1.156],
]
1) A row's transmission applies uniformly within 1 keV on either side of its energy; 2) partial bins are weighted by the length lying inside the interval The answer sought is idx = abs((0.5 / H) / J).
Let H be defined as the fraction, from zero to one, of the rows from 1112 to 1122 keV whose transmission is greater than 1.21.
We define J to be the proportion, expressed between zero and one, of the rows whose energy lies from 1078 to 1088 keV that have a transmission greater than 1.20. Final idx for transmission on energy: 0.8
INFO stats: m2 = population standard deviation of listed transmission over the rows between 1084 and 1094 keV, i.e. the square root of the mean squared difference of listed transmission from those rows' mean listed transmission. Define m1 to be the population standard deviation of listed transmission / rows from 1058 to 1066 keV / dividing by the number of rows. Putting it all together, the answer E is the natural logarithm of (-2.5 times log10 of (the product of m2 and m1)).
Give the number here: 1.74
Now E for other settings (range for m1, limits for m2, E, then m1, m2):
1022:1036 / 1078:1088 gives 2.15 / 0.02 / 0.017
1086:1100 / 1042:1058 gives 1.68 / 0.04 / 0.180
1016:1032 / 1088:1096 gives 1.95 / 0.04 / 0.045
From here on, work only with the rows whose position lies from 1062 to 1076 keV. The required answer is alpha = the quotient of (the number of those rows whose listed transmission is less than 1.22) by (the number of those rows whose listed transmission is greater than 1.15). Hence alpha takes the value 0.14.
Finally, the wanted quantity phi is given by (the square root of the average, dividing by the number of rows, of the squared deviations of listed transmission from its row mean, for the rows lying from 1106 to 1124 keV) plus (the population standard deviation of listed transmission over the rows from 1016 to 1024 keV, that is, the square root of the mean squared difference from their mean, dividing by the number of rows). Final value 0.096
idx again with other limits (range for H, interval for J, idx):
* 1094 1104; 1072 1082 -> 2.5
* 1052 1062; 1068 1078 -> 0.5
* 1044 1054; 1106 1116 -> 4.2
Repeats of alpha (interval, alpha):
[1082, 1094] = 0.60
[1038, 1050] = 6.00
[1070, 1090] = 0.30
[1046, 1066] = 0.22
